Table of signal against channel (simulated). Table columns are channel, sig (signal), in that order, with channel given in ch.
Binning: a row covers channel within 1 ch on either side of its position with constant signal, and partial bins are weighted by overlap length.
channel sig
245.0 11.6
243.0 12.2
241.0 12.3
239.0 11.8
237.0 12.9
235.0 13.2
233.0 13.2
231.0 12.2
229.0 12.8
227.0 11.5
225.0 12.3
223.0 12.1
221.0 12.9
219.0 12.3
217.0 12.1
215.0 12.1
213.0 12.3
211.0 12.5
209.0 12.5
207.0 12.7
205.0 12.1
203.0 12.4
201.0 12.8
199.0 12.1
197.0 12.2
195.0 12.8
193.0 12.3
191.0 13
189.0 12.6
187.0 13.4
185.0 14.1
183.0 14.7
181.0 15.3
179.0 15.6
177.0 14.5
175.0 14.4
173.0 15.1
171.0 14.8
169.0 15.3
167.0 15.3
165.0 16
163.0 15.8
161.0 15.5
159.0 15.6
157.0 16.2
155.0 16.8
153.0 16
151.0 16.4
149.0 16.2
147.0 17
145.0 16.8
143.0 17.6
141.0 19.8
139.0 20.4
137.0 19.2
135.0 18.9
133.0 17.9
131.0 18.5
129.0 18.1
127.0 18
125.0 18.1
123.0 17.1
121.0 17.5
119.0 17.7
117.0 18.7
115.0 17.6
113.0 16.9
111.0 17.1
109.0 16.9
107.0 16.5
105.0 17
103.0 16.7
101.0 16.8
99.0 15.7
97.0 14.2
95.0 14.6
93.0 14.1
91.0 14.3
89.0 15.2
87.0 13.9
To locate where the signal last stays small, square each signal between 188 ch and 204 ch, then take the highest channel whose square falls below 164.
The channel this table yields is 203.0 ch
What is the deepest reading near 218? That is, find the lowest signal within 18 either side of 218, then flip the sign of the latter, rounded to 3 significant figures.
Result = -11.5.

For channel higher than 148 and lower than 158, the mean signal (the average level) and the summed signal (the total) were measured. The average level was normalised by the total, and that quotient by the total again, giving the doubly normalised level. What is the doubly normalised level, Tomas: 0.0025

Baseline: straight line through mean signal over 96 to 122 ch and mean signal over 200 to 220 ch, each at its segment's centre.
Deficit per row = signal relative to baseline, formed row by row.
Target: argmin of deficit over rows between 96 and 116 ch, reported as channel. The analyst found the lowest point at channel 97.0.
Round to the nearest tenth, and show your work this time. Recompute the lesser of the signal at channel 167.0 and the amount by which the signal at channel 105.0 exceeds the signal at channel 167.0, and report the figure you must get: 1.7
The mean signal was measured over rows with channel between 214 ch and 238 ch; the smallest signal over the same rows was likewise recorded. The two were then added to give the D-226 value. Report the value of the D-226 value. 24.0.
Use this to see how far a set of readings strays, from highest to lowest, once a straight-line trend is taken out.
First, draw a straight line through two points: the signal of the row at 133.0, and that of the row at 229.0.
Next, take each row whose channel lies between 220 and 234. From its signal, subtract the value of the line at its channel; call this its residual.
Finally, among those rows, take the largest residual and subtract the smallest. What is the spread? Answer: 2.0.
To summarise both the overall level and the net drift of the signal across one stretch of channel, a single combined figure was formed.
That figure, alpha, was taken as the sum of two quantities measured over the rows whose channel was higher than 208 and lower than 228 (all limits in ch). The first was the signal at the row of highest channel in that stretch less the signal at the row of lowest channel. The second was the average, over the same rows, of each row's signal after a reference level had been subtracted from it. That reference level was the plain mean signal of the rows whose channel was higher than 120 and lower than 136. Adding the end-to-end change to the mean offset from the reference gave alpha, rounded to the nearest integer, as -7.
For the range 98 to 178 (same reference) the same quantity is -2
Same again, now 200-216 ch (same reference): -6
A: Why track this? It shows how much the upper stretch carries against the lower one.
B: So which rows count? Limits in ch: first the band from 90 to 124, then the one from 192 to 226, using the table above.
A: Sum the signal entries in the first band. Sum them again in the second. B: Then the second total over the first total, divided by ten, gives 0.075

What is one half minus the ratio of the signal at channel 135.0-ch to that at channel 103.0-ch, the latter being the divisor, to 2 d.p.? -0.63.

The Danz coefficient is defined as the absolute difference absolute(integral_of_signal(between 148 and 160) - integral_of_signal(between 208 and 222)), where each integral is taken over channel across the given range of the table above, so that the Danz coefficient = 21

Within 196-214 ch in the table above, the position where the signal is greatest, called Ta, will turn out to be 201.0 ch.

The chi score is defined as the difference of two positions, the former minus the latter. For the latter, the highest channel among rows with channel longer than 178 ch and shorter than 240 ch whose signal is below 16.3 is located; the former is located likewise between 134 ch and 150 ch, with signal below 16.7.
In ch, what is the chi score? -90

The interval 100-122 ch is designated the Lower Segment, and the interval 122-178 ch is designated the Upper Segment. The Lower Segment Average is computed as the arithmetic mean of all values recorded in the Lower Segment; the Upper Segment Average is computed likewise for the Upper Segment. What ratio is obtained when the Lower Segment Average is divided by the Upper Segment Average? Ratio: 1.02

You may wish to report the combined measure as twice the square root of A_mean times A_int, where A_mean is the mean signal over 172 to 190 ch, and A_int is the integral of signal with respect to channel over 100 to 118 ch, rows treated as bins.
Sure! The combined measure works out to 133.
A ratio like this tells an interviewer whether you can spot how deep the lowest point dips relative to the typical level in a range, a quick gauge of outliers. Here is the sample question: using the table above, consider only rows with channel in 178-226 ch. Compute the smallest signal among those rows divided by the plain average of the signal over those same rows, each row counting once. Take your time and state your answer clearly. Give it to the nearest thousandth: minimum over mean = 0.939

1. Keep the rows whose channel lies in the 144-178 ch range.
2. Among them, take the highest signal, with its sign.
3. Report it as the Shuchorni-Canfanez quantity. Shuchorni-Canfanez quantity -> 17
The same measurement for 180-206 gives 15.3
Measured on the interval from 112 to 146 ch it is 20.4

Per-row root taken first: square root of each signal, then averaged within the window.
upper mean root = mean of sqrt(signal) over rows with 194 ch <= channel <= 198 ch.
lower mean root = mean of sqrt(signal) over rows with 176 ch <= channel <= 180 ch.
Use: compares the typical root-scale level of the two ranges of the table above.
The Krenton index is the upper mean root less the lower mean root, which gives -0.34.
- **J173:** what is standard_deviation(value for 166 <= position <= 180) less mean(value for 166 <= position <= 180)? -14.6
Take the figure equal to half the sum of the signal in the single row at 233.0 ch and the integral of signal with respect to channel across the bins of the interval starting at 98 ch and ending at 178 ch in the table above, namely 683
